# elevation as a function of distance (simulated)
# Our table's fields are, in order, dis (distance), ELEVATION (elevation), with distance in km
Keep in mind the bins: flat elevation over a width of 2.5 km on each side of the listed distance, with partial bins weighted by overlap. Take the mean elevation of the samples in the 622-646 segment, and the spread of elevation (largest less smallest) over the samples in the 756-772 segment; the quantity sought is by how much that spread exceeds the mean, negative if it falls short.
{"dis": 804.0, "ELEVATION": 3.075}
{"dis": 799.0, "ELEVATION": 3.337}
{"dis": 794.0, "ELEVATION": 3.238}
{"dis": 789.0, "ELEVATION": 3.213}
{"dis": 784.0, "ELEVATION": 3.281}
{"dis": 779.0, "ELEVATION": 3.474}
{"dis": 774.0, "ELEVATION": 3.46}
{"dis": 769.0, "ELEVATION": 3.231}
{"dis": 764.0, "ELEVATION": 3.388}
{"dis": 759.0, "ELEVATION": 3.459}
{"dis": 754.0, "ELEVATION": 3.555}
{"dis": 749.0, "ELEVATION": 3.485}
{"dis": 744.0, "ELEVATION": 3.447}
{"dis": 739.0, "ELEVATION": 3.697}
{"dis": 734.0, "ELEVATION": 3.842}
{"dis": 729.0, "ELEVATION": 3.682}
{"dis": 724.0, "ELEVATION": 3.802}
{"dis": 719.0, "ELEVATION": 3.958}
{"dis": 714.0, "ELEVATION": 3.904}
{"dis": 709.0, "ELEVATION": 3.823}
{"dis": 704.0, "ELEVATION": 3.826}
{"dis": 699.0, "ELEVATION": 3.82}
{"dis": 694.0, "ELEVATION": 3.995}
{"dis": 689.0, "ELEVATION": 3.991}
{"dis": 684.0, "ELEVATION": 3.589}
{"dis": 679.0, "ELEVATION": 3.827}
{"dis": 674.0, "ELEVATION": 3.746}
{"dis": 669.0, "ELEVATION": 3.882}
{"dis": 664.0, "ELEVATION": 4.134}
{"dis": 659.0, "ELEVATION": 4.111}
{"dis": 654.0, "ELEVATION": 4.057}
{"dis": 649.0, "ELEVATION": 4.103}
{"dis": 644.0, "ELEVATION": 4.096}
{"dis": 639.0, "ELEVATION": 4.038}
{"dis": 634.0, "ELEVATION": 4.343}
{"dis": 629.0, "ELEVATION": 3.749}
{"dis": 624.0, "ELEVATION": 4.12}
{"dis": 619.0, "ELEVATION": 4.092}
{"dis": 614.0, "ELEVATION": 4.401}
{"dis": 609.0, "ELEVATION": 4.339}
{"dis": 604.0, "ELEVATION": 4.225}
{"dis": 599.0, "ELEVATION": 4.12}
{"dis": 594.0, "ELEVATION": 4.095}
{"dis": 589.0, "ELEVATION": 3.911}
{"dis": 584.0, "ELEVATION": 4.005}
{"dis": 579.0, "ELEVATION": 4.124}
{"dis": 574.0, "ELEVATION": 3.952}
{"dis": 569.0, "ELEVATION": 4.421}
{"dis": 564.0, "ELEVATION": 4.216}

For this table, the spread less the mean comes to -3.84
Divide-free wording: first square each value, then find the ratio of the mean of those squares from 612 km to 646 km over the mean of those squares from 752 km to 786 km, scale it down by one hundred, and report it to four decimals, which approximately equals 0.0146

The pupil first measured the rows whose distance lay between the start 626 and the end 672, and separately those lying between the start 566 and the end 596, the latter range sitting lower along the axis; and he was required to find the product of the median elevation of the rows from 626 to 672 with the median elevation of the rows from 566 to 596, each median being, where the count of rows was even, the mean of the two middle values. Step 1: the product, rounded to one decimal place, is 16.6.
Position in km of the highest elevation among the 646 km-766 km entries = 664.0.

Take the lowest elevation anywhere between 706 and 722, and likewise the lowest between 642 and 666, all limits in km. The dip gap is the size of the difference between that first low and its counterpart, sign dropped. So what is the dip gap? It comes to 0.2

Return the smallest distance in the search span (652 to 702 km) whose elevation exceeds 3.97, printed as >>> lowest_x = 654.0 km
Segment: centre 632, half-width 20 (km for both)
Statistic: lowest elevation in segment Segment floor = 3.749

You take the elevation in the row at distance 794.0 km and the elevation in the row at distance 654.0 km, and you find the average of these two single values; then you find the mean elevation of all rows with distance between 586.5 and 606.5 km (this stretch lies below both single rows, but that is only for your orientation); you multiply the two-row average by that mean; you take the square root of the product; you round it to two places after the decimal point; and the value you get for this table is 3.86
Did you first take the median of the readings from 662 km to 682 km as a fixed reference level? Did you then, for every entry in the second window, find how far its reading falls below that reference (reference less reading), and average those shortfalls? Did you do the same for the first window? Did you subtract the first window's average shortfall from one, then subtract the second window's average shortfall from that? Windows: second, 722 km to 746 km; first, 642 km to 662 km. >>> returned 1.08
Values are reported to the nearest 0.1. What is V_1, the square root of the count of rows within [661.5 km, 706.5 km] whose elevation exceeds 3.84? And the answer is 2.0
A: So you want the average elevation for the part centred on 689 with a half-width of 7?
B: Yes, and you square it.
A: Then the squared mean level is 14.9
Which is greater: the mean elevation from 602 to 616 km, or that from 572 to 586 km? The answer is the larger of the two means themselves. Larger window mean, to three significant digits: 4.32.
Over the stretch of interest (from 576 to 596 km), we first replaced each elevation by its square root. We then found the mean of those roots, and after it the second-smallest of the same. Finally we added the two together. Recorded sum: 4.01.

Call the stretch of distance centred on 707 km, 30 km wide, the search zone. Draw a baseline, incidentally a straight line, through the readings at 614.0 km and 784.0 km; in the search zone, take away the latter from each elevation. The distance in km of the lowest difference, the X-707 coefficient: 699.0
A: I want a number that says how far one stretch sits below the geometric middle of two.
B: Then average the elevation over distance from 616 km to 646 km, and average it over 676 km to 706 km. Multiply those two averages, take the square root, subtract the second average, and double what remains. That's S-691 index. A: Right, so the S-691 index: 0.23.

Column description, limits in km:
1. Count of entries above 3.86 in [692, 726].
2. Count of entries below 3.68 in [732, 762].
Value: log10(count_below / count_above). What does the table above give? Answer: 0.12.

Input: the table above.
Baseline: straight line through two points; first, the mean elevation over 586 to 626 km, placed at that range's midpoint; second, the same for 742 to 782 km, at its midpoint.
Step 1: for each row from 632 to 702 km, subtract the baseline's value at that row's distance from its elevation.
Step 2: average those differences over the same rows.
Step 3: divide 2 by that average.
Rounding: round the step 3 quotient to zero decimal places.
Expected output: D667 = 20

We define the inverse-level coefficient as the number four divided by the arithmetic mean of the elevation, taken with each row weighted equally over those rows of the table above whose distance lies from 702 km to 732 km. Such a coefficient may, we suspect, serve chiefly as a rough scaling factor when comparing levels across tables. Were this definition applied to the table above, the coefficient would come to 1.044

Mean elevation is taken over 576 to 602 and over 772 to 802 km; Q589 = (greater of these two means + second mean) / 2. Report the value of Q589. 3.69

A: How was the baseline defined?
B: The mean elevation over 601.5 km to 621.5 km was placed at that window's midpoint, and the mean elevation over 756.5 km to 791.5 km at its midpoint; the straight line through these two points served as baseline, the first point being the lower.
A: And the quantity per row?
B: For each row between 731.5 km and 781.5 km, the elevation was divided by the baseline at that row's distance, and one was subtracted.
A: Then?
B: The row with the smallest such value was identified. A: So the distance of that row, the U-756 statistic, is 769.0 km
